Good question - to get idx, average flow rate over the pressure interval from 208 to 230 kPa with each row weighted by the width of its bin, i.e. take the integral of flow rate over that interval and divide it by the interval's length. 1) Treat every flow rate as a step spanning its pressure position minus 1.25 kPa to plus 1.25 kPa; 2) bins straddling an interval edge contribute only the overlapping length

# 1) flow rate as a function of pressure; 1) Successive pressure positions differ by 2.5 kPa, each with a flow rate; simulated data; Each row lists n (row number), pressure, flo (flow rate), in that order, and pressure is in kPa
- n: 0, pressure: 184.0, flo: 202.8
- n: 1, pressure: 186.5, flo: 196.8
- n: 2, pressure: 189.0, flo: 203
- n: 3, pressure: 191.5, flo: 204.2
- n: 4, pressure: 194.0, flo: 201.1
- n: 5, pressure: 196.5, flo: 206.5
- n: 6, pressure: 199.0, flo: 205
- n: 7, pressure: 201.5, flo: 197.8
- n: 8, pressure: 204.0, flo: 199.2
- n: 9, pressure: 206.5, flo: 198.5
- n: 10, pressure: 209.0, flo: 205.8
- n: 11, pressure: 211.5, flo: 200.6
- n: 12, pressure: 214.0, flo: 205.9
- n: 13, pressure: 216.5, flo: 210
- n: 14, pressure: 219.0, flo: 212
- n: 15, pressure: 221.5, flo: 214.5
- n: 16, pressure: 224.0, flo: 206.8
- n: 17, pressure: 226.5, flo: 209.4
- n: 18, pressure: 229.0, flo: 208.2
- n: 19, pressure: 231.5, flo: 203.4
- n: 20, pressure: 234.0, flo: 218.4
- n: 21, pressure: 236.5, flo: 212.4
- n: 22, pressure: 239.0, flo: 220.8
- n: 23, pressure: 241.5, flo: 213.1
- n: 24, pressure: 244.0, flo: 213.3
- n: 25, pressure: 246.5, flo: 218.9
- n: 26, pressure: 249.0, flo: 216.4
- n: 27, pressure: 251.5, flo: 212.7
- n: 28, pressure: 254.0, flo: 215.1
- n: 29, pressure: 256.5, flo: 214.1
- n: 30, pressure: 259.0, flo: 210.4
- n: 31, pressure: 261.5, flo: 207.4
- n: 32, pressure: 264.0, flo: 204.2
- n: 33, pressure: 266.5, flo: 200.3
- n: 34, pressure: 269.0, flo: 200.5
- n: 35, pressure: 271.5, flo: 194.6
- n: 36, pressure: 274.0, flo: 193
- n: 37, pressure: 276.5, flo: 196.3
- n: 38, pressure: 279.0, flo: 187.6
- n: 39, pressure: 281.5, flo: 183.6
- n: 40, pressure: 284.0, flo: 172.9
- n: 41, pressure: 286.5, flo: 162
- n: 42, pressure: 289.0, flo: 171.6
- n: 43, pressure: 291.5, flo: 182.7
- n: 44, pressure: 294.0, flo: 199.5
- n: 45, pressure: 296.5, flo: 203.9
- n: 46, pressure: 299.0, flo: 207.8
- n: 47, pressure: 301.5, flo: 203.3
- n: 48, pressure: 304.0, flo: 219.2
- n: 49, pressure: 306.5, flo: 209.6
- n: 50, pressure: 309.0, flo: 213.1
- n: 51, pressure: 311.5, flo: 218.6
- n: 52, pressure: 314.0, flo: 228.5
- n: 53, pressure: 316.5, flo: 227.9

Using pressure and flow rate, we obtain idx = 208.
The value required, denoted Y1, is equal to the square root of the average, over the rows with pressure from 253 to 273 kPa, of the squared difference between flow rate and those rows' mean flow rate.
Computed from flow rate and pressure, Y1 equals 6.8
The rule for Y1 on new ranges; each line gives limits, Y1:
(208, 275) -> 7.0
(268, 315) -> 17.1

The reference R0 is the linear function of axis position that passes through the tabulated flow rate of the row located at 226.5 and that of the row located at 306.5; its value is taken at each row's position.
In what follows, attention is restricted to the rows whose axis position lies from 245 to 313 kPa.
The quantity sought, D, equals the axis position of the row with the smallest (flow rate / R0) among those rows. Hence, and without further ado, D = 286.5 kPa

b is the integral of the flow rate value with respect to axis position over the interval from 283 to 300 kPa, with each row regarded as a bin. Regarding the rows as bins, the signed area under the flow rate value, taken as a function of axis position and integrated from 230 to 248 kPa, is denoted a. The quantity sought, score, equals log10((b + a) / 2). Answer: 3.54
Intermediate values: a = 3857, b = 3156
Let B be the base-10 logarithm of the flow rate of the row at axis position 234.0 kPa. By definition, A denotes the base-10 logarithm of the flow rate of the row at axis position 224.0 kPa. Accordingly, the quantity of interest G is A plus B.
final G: 4.65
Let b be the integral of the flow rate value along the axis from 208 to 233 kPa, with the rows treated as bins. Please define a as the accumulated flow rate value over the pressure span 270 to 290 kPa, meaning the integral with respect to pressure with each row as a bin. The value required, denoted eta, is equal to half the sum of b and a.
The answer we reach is 4428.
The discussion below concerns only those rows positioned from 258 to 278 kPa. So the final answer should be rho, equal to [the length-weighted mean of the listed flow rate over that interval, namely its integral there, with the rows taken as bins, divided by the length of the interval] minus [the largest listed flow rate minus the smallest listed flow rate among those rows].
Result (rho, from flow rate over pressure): 183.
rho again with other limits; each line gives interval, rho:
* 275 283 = 176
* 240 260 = 206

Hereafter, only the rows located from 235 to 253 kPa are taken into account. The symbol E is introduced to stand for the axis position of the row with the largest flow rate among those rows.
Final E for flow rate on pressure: 239.0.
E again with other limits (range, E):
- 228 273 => 239.0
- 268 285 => 269.0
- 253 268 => 254.0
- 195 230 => 221.5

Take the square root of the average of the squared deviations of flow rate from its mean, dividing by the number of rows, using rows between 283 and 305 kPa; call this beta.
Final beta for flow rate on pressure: 18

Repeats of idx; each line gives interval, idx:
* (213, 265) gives 212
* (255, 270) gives 206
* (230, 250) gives 214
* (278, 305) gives 190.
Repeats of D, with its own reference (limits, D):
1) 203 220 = 206.5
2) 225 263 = 231.5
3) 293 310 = 294.0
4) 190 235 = 201.5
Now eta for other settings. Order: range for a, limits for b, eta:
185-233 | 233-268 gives 8633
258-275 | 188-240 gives 7089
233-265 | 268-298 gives 6230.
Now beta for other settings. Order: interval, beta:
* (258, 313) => 15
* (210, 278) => 7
